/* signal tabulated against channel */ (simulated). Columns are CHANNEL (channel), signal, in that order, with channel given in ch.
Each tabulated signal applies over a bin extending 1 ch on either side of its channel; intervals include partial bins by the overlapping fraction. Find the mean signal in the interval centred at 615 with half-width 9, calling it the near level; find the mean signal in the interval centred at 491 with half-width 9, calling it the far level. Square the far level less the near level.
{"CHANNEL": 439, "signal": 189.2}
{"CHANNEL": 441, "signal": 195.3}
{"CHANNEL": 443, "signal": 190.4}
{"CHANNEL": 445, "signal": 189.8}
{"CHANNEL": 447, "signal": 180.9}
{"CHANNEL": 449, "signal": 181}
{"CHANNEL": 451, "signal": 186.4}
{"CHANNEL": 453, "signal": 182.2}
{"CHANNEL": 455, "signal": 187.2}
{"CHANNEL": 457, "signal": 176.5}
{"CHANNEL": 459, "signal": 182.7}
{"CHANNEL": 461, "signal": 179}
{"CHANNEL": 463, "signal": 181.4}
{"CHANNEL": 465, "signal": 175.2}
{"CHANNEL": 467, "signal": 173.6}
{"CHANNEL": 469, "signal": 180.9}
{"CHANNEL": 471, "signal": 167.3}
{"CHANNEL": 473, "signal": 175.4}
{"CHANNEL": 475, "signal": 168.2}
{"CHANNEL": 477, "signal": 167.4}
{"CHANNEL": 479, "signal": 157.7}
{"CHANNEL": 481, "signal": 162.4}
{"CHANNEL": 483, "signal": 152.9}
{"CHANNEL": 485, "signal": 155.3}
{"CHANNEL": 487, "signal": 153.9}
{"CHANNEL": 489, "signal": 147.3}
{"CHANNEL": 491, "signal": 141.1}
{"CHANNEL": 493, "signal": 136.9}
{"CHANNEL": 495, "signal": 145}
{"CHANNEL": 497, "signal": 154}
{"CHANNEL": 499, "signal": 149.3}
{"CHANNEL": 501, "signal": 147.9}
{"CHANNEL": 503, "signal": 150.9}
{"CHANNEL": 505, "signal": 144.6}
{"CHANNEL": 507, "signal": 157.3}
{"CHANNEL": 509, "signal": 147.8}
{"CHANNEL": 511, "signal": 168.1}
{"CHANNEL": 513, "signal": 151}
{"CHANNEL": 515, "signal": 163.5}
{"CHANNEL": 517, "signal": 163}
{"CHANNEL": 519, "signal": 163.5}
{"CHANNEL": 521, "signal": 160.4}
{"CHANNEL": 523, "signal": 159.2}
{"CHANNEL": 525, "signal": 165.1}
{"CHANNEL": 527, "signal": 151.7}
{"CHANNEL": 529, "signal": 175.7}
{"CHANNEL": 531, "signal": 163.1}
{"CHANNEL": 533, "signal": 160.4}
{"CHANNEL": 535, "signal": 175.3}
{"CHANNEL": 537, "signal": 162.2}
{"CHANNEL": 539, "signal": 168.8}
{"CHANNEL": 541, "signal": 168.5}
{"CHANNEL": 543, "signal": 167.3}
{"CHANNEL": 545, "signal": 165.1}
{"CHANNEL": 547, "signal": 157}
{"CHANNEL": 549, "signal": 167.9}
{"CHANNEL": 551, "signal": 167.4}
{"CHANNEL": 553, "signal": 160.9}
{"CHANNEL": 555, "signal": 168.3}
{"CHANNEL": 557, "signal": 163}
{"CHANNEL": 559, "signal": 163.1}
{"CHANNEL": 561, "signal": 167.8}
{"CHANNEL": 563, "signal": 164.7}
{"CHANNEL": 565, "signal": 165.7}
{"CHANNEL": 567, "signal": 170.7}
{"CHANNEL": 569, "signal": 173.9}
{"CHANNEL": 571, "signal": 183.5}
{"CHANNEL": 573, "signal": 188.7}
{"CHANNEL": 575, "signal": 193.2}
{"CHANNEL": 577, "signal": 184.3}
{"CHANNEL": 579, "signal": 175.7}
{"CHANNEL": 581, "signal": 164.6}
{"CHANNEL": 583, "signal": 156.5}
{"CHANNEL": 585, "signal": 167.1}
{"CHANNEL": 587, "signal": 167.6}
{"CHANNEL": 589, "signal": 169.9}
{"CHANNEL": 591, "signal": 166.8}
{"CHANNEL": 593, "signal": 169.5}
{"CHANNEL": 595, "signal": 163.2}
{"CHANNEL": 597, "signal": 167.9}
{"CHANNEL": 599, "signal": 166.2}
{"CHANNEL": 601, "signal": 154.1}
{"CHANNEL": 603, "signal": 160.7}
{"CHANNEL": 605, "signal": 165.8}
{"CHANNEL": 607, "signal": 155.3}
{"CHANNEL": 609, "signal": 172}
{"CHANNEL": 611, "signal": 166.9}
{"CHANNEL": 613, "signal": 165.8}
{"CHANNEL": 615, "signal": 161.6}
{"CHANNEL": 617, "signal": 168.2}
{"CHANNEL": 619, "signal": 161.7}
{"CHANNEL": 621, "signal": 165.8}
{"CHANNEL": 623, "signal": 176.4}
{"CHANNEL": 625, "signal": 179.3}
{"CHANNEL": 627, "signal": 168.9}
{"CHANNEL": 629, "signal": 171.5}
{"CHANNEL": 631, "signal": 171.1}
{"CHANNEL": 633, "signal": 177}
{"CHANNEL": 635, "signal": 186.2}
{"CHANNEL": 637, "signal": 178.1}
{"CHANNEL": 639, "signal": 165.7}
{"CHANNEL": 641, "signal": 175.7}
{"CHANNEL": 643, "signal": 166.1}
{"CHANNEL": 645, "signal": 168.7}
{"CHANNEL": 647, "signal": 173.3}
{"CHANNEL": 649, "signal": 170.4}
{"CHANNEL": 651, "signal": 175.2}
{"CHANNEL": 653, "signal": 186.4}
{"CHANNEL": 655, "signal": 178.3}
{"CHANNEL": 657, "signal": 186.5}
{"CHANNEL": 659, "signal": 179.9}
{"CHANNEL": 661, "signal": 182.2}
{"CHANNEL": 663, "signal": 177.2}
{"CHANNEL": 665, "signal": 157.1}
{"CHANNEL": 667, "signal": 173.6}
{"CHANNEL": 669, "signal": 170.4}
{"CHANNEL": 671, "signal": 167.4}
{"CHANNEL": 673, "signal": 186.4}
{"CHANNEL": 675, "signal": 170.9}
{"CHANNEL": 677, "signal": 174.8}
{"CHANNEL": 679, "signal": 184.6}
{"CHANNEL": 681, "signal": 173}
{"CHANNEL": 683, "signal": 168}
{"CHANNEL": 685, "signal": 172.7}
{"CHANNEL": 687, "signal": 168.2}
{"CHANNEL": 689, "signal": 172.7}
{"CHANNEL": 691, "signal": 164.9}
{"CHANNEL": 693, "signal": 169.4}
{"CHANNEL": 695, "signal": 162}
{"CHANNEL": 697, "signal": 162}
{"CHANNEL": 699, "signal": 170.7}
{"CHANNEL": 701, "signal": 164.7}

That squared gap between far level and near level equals 308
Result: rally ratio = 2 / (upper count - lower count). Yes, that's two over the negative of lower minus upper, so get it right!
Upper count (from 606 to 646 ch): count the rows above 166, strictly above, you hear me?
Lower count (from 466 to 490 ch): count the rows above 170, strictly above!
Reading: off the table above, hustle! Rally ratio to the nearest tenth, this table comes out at 0.2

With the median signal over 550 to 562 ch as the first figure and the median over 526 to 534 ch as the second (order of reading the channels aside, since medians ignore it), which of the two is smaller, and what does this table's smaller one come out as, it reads 162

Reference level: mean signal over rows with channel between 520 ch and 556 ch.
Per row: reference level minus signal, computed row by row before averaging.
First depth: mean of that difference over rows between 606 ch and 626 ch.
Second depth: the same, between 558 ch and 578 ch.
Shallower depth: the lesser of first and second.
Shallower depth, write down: -10.9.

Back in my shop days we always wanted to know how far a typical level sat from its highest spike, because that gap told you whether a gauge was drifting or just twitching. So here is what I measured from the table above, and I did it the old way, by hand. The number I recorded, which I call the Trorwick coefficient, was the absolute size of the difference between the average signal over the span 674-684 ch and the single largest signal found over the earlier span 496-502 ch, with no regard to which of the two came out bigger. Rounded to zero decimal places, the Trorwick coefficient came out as 20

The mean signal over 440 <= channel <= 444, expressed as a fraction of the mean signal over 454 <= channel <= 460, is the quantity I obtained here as 1.059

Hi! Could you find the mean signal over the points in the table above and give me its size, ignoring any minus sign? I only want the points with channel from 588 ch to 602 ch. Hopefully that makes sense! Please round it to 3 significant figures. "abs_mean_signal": 165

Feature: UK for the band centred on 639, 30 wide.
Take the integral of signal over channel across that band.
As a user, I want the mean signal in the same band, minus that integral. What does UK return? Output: -5053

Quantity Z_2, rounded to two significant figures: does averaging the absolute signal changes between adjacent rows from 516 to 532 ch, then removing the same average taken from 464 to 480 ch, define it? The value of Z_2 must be 1.8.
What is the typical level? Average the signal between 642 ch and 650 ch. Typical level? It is 170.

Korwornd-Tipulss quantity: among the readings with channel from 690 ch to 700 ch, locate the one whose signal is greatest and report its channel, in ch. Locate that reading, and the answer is 699 ch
